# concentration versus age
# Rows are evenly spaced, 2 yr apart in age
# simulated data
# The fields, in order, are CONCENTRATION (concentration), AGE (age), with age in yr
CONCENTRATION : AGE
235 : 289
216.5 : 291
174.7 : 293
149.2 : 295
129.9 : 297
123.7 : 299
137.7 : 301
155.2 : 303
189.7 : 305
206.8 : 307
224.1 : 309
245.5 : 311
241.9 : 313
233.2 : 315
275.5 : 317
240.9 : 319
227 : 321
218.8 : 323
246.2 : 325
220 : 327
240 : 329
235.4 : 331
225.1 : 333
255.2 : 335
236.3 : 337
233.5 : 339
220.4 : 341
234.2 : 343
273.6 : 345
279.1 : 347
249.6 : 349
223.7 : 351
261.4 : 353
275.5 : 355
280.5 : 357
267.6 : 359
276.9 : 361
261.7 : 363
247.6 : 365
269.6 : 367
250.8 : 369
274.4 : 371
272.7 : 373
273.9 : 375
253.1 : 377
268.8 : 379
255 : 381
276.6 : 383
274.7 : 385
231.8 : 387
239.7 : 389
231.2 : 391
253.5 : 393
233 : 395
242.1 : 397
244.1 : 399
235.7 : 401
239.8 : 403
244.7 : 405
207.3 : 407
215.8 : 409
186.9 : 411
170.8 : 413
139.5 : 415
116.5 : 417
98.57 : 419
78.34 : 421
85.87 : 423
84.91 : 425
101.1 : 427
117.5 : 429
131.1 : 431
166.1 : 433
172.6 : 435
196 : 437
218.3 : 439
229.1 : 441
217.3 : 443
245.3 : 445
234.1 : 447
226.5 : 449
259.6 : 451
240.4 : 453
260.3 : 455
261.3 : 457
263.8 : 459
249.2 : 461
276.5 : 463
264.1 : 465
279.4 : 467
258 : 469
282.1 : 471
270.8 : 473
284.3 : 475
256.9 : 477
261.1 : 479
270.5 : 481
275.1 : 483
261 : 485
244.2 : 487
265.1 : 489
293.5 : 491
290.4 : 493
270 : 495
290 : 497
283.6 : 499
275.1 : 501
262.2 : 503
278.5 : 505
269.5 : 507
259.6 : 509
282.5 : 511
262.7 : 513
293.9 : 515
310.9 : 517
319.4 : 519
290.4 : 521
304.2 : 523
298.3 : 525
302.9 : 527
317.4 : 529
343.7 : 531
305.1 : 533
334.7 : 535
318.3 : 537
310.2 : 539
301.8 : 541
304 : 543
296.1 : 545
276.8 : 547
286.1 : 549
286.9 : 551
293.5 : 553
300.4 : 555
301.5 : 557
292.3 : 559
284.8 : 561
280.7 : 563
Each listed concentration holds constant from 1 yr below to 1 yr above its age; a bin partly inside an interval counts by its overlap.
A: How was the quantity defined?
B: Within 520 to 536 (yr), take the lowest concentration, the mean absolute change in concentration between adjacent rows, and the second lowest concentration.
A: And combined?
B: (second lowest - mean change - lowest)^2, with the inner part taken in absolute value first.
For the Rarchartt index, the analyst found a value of 124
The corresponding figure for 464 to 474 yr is 142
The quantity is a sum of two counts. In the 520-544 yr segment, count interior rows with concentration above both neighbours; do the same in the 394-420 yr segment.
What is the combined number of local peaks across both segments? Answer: 6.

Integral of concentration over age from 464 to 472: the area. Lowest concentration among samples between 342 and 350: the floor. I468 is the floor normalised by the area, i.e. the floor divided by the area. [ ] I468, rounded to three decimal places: 0.108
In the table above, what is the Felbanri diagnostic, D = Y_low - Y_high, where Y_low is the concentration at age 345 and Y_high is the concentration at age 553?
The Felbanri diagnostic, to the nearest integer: -20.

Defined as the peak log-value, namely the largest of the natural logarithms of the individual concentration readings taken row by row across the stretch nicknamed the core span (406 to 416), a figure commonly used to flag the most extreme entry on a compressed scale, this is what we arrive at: 5.37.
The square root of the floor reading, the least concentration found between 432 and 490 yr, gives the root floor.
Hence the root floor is 13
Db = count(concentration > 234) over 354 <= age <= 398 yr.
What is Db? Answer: 19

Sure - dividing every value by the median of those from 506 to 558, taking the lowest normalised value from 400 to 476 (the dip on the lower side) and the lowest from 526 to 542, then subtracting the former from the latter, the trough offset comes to 0.7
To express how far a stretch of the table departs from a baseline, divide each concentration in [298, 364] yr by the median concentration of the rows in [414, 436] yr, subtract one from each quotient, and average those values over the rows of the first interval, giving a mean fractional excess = 1.0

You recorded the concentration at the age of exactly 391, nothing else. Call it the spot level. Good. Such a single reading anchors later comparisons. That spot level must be 231.2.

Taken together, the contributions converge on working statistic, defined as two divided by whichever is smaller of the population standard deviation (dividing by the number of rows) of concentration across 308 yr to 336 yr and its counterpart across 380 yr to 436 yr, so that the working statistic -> 0.135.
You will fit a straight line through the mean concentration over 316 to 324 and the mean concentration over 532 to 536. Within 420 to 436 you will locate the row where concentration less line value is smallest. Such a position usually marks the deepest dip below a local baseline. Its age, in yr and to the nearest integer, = 421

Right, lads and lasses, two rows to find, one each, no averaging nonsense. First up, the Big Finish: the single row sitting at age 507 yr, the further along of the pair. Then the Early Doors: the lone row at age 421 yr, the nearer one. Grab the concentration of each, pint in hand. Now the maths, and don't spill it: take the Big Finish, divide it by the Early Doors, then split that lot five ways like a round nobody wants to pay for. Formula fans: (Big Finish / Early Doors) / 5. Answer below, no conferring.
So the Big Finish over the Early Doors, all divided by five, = 0.69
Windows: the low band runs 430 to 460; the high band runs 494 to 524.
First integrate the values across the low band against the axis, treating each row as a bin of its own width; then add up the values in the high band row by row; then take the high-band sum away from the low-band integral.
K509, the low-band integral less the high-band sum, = 2391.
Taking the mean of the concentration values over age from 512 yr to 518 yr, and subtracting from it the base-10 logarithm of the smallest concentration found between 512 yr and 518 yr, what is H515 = 287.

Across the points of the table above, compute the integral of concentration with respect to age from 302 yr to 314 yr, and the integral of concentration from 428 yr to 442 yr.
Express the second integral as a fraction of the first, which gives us 1.0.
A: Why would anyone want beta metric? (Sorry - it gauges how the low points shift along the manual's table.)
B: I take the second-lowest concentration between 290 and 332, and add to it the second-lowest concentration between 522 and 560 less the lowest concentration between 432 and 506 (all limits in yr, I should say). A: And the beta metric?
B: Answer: 250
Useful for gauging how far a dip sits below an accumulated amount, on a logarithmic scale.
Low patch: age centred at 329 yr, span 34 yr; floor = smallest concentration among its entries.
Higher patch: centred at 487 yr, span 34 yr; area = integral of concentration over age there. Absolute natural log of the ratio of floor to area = 3.75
